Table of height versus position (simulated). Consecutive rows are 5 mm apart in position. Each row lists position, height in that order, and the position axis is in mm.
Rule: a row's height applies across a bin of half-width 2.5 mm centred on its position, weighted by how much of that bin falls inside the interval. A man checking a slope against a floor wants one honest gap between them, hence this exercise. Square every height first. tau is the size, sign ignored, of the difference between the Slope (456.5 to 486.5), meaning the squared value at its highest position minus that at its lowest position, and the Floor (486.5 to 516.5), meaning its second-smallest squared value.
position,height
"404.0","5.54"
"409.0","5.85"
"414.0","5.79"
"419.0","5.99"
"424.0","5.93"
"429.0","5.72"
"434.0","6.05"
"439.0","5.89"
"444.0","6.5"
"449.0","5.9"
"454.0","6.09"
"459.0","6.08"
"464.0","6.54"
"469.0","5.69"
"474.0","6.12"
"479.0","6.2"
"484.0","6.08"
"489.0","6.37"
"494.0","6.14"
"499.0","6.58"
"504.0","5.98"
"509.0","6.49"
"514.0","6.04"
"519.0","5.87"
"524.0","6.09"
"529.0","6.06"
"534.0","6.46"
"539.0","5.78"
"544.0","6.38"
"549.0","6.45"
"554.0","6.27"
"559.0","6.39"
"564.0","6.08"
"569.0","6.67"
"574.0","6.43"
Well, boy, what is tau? 36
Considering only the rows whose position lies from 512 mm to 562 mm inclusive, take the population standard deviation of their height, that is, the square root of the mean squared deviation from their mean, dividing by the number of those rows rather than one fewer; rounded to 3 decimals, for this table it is 0.233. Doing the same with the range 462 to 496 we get 0.245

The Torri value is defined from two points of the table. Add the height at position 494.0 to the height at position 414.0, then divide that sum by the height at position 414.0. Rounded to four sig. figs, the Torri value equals 2.060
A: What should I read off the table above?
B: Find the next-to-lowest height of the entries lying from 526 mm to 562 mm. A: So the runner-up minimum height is 6.06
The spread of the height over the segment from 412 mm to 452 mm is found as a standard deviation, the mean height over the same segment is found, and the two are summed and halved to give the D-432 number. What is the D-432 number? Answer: 3.10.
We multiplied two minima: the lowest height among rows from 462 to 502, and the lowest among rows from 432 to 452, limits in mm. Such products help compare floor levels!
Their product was 33.5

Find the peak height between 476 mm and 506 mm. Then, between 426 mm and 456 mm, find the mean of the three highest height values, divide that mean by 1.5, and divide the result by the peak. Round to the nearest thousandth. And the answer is 0.630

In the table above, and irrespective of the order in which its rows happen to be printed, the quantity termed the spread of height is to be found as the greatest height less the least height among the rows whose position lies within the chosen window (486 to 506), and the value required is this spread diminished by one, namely -0.400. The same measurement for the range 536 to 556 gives -0.330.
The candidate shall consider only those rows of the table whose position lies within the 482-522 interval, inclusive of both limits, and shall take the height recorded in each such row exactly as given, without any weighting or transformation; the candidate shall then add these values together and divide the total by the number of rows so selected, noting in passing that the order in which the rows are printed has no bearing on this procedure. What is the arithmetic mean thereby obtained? 6.19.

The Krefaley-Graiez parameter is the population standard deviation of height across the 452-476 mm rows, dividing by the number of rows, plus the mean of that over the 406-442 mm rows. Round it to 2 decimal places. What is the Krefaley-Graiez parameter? 6.16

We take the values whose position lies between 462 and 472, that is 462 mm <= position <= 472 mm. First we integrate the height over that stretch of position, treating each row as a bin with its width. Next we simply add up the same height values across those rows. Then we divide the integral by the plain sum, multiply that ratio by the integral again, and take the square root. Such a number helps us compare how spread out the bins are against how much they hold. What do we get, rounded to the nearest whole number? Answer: 17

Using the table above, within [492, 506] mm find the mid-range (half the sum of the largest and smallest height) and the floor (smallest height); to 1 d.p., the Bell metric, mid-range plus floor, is 12.3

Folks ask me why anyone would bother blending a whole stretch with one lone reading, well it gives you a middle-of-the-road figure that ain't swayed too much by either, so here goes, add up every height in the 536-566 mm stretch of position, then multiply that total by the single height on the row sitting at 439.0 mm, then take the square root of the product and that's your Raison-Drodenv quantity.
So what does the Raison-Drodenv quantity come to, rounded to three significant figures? 14.8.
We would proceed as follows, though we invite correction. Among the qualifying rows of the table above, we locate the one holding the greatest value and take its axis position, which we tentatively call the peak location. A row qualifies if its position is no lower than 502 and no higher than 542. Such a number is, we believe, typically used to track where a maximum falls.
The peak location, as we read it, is 509.0 mm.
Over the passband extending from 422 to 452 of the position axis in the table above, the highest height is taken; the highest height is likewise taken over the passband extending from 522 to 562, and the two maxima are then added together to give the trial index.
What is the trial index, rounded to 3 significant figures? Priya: 13.0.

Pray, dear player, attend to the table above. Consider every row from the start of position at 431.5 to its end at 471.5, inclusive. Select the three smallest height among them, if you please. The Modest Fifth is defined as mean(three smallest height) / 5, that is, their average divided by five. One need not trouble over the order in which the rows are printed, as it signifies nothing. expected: 1.17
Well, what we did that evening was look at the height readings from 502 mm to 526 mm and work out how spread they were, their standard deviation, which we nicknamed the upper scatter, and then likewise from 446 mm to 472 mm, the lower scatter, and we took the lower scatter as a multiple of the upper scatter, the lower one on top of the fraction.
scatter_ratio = 1.33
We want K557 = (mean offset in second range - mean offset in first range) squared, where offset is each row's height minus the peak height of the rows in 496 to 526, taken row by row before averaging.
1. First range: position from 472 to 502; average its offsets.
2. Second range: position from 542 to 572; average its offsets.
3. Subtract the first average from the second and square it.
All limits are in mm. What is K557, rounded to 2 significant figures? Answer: 0.016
